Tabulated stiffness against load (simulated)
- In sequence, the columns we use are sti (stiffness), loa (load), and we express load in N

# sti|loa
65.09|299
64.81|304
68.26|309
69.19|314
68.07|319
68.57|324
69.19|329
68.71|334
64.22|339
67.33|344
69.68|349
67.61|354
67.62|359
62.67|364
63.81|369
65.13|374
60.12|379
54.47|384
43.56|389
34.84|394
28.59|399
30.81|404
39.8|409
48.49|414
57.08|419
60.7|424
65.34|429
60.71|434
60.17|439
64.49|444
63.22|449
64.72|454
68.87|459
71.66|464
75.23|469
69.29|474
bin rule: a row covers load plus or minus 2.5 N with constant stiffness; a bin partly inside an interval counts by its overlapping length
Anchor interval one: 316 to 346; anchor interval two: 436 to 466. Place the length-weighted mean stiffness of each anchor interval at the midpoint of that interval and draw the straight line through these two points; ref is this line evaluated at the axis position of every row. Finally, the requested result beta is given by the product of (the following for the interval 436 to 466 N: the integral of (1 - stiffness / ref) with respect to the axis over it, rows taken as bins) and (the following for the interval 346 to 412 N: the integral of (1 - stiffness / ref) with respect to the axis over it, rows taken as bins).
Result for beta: 0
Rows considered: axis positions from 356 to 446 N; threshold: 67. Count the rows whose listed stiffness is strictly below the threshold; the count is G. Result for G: 17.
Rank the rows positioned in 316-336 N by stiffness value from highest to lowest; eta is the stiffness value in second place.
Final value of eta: 68.71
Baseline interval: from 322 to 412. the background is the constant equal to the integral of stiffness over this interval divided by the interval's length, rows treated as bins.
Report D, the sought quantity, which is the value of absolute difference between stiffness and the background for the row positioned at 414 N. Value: 8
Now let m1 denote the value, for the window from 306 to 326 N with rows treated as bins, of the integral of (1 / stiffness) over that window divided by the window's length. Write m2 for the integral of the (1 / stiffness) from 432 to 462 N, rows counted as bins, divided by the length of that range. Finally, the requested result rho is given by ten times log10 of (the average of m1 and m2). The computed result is -18.2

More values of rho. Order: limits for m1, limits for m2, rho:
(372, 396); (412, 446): -17.3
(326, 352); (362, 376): -18.2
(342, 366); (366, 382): -18.1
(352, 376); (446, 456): -18.1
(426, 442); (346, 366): -18.1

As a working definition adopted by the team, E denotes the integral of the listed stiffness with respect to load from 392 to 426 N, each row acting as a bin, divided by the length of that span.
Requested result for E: 43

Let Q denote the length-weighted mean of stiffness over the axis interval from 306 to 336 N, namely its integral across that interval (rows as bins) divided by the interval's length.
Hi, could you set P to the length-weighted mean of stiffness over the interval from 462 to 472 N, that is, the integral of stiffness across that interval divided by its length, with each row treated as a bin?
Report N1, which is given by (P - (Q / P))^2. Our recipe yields 5240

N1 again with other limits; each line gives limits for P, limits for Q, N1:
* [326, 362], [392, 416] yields 4512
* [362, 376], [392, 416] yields 4007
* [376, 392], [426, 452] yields 2637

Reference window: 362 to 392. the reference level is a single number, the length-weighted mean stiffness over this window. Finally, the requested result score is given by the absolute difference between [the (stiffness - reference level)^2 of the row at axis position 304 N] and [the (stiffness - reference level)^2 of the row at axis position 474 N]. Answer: 83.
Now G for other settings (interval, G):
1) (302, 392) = 8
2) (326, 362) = 1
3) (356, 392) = 6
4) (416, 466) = 8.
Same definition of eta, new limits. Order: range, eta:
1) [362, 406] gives 63.81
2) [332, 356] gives 68.71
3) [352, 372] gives 67.61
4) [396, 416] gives 39.8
